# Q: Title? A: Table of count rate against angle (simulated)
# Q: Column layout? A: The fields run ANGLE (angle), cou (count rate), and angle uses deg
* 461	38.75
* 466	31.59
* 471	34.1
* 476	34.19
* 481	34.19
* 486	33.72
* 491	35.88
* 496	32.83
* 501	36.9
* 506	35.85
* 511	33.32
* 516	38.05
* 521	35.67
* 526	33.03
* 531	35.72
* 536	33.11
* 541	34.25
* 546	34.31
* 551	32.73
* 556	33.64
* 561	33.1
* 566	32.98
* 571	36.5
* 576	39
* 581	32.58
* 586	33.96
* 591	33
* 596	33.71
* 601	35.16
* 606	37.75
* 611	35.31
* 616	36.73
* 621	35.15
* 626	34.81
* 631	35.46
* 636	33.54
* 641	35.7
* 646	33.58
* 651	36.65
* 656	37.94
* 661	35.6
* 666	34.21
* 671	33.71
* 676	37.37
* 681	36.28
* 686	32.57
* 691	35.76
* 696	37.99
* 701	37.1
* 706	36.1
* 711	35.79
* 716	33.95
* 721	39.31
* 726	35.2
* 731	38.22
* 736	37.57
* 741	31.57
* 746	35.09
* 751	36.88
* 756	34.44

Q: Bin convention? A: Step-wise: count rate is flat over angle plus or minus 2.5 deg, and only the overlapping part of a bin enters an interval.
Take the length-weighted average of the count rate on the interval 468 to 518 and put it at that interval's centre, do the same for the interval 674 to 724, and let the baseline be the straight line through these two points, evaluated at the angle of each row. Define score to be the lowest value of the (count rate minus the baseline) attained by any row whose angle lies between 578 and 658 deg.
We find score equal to -2.8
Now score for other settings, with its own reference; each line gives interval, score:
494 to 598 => -2.8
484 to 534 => -2.0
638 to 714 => -3.5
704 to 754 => -4.9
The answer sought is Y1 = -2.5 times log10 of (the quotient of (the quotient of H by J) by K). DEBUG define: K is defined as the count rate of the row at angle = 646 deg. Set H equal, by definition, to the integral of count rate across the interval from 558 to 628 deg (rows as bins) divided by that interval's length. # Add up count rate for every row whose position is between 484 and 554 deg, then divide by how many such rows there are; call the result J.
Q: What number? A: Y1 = 3.81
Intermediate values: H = 35.0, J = 34.7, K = 33.58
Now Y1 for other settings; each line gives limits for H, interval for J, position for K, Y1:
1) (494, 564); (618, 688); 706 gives 3.92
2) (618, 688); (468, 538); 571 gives 3.89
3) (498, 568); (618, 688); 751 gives 3.94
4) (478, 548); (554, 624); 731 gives 3.96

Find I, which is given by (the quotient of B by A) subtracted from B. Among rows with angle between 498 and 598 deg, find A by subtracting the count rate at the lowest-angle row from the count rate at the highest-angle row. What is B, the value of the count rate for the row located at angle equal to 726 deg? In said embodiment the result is 46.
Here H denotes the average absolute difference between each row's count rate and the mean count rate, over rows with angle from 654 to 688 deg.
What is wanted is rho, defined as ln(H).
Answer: 0.48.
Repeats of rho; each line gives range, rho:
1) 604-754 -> 0.34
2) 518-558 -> -0.07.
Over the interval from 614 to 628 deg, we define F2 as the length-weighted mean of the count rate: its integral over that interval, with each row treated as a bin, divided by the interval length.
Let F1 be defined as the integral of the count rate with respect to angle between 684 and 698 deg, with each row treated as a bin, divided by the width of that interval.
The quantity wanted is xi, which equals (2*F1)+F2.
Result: 106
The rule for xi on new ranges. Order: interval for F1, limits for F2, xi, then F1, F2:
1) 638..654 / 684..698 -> 106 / 35.3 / 35.5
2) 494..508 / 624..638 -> 105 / 35.3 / 34.6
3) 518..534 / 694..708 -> 107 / 34.9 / 37.1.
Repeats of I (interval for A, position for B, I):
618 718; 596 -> 62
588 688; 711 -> 119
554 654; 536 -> 22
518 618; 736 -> 2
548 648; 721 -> -7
